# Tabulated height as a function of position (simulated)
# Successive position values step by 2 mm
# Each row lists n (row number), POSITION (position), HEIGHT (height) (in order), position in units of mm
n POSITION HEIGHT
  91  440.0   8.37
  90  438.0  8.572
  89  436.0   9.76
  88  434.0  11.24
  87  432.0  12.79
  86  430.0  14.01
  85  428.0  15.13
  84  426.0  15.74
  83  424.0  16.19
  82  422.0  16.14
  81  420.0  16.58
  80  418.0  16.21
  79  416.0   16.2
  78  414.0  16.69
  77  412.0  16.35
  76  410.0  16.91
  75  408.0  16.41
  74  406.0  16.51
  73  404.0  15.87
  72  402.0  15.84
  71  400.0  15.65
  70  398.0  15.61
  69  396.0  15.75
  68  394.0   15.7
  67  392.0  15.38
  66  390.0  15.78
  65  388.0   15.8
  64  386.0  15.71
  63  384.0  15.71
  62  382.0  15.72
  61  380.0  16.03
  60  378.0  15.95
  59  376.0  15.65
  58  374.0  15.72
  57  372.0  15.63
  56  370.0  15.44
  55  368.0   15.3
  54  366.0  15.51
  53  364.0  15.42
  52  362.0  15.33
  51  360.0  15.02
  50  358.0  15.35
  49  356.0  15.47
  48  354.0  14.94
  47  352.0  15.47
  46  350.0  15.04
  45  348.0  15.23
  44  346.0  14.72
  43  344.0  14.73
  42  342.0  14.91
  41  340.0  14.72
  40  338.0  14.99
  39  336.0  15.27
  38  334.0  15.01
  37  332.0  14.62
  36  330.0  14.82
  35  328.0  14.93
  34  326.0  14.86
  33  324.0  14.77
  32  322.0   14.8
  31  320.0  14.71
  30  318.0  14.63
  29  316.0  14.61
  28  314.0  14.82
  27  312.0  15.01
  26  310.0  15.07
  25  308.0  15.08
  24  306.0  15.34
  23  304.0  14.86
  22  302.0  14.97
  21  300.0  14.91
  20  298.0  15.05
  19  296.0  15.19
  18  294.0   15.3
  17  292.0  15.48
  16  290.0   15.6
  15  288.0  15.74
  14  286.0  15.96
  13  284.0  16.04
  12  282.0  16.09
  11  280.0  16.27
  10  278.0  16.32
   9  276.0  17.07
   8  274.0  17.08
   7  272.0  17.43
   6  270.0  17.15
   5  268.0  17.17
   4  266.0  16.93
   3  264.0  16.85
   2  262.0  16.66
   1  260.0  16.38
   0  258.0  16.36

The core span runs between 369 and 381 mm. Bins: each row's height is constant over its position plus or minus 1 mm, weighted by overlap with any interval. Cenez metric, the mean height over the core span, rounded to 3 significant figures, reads 15.7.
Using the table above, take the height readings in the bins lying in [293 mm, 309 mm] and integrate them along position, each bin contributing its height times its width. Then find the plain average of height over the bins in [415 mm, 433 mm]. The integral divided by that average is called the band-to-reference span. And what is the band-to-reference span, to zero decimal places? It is 16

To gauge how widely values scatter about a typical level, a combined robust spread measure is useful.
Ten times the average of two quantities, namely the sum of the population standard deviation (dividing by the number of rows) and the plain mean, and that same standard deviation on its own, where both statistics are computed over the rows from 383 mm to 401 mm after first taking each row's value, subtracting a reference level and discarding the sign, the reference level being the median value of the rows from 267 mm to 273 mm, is 8.7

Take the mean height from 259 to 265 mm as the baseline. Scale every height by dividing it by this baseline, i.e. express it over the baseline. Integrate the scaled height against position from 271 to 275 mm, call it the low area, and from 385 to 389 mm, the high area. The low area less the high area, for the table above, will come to 0.36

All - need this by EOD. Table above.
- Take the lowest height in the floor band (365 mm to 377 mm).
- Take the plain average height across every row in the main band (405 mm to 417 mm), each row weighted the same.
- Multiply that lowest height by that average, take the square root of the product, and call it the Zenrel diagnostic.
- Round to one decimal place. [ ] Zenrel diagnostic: 15.9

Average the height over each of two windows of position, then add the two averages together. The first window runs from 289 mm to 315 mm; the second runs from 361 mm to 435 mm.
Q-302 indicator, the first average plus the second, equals 30.7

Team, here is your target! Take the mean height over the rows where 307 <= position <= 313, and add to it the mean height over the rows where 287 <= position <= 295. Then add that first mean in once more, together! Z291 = 45.6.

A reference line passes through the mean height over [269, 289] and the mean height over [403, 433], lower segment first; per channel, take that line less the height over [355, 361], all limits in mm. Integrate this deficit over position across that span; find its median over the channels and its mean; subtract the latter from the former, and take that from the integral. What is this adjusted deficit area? 5.2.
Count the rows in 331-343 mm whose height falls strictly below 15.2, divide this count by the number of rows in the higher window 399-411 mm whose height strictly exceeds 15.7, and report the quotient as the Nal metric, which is 1.0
